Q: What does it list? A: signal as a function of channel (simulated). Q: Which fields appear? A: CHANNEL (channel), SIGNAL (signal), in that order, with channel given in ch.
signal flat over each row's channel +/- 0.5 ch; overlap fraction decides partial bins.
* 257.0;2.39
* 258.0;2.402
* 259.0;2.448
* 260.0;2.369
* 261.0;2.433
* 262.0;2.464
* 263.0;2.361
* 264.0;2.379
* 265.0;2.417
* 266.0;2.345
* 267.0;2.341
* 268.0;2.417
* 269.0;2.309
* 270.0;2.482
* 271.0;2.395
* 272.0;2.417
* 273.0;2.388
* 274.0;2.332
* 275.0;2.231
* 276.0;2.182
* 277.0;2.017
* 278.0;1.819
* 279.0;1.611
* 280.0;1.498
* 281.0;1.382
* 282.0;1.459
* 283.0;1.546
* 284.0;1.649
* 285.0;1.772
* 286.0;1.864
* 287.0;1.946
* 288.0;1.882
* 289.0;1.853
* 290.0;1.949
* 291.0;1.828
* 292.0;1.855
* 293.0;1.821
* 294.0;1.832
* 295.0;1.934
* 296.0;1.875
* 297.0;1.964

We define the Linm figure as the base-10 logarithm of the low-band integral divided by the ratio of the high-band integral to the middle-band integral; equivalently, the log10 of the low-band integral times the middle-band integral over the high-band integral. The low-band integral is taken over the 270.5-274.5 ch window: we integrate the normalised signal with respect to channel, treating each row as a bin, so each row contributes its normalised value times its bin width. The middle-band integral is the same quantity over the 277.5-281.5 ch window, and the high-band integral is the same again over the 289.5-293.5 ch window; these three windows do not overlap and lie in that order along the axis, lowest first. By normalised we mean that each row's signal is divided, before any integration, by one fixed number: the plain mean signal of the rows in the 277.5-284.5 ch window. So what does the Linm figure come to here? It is 0.71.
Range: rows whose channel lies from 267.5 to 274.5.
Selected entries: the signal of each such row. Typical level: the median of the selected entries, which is 2.4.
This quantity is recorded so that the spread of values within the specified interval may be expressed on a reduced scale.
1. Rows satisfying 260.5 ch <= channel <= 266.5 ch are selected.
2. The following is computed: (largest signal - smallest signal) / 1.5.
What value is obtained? 0.08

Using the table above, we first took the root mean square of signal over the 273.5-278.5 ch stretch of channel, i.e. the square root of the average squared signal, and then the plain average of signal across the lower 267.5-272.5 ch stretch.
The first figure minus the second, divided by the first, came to -0.13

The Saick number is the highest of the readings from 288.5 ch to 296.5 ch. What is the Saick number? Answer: 1.949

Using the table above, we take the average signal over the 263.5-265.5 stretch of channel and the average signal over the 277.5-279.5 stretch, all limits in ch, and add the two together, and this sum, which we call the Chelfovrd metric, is 4.1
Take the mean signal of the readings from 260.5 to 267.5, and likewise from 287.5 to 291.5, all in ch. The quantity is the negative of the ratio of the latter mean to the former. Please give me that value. -0.79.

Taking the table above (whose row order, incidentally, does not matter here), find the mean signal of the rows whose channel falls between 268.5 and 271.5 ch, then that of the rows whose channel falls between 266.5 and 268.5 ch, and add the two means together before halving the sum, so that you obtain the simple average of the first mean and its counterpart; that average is 2.39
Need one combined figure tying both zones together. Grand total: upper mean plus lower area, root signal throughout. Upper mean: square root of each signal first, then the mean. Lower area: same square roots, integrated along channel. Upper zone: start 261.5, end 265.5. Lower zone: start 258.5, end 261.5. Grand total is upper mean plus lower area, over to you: 6.21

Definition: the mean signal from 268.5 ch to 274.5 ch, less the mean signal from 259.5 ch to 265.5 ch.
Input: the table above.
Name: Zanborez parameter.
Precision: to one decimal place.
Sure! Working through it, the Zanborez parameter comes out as 0.0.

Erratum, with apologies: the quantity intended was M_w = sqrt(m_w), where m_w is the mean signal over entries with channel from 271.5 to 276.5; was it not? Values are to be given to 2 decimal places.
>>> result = 1.52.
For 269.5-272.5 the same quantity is 1.56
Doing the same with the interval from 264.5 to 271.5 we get 1.54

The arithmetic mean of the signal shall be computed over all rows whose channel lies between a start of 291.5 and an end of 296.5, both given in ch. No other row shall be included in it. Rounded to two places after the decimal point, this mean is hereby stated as 1.86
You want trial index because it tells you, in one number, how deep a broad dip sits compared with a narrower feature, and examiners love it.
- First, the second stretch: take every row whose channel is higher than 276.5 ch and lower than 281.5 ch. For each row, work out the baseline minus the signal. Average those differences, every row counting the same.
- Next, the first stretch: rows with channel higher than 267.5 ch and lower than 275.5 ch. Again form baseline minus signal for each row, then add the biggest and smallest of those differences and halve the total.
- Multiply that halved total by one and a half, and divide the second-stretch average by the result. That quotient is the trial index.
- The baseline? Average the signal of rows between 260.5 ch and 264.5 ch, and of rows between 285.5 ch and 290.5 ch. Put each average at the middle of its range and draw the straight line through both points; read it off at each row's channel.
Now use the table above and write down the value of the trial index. -2.2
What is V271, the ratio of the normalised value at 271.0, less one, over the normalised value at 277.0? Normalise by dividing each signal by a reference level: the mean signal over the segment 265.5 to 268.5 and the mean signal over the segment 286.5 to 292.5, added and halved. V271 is 0.13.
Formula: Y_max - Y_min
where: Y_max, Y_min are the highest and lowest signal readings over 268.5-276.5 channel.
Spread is 0.300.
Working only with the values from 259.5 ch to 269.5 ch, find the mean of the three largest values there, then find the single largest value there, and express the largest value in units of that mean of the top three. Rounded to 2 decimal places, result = 1.01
